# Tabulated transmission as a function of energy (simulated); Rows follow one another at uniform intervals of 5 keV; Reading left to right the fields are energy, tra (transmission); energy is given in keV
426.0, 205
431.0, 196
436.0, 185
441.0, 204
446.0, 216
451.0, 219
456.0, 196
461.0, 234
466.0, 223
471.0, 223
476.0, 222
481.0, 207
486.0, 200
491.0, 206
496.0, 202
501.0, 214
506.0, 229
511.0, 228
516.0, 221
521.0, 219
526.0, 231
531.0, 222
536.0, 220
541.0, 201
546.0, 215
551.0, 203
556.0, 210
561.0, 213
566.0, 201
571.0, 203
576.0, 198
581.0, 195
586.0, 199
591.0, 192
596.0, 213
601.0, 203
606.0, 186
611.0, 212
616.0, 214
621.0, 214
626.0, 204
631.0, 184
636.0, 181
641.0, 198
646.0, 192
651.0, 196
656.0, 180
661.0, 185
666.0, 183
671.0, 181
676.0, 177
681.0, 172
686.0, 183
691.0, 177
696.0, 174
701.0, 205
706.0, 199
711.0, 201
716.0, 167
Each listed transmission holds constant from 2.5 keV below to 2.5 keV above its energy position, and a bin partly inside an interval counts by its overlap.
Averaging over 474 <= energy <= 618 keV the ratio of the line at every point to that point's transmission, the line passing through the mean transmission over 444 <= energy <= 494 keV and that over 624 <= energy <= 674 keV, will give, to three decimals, 0.972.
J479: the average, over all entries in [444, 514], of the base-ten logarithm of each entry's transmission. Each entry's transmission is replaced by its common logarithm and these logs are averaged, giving 2.33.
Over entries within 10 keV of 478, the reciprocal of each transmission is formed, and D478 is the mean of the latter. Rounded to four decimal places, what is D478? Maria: 0.0047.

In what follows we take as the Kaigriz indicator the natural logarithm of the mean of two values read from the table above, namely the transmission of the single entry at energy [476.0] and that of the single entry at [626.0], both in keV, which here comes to 5.36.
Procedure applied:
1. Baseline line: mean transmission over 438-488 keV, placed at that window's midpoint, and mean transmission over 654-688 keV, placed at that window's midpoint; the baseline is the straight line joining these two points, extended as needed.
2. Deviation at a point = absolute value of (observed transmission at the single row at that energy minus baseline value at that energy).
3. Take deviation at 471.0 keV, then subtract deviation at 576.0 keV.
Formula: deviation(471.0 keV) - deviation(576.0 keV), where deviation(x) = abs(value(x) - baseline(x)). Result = 8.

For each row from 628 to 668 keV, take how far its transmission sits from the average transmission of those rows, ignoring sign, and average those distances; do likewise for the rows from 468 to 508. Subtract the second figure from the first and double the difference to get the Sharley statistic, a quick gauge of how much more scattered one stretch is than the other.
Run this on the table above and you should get -6.3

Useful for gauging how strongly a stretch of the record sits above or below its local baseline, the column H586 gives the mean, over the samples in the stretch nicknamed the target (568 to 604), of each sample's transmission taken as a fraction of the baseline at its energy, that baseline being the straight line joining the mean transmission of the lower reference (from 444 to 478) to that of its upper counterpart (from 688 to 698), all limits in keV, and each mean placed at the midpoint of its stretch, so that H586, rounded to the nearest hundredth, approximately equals 1.02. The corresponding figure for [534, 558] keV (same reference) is 1.03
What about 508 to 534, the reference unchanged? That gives 1.08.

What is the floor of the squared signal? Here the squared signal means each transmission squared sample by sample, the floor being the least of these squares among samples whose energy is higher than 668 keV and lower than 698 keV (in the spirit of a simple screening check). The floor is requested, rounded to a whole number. 29584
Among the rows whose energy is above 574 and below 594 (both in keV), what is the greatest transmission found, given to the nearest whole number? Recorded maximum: 199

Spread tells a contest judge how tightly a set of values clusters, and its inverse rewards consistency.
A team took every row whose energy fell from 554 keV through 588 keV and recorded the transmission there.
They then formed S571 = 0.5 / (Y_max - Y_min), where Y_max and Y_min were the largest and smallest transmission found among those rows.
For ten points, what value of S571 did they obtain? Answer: 0.028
